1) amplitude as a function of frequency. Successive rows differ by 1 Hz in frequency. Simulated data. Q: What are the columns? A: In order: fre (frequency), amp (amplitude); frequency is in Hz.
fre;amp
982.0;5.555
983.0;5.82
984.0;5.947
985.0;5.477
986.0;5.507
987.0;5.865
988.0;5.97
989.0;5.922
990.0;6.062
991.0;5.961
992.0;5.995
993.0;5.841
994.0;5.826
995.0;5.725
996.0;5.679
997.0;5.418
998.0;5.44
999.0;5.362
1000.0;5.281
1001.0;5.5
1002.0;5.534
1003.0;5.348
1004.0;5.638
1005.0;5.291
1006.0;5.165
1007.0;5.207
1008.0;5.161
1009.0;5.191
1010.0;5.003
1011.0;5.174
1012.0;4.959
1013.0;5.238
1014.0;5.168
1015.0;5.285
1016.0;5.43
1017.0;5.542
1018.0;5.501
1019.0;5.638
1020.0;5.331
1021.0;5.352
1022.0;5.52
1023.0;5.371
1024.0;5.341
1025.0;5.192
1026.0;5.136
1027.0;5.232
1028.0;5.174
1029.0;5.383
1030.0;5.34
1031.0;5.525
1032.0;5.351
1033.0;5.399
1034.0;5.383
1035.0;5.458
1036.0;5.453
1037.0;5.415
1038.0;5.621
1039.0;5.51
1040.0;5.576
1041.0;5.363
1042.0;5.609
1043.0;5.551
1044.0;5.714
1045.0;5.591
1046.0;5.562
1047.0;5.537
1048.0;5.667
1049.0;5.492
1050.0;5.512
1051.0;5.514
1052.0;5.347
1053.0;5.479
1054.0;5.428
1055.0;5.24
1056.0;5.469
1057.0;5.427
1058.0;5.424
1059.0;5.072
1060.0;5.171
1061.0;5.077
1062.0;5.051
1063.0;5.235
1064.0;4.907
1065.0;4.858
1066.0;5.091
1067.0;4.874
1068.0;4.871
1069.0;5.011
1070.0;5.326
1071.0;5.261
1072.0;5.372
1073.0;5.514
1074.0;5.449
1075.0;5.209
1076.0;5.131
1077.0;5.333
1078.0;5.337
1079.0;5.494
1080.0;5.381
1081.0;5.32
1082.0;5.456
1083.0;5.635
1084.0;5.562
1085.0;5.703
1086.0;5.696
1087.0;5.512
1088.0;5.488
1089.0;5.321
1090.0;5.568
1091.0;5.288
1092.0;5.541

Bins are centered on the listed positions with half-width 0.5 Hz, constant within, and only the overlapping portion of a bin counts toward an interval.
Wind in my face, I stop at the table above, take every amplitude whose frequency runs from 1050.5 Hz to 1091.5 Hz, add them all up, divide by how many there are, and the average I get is 5.31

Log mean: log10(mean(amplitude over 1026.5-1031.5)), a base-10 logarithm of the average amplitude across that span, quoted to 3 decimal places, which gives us 0.727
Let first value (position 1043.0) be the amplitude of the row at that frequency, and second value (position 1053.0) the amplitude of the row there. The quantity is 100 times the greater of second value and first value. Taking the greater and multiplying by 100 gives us 555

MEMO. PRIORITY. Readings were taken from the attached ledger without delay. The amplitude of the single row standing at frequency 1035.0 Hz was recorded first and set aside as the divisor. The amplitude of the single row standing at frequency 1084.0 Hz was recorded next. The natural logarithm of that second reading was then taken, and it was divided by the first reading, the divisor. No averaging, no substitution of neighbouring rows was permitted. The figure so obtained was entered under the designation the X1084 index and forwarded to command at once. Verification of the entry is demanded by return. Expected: 0.314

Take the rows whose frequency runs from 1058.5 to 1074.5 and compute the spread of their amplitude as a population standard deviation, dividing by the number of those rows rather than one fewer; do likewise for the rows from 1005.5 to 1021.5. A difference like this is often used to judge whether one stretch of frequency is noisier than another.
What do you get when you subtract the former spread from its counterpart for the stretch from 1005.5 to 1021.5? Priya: -0.023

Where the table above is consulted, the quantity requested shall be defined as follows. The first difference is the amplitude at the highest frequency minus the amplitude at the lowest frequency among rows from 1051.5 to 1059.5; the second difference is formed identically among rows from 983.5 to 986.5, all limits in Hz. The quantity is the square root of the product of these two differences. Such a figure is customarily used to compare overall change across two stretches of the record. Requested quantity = 0.35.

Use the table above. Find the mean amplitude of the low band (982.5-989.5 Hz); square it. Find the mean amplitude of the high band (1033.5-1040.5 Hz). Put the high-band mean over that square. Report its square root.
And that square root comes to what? 0.405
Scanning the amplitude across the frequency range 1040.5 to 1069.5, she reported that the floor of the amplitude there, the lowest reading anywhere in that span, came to 4.858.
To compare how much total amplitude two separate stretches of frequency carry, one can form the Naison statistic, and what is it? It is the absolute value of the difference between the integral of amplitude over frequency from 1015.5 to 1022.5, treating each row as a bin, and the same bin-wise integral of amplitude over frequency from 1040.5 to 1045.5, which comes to 10.5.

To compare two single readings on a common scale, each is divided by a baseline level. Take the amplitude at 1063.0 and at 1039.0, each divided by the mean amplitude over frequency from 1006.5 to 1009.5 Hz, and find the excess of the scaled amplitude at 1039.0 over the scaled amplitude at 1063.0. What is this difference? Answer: 0.053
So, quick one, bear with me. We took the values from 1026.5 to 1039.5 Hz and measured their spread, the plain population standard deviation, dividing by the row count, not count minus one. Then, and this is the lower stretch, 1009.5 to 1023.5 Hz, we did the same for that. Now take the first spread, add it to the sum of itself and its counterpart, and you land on 0.42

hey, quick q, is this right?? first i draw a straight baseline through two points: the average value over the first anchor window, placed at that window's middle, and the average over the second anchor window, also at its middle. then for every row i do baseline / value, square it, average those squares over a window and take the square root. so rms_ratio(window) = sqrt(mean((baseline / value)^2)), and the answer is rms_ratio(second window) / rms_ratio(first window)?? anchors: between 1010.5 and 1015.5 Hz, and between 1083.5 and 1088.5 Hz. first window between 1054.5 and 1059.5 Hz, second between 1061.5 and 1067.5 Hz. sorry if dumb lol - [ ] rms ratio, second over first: 1.07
